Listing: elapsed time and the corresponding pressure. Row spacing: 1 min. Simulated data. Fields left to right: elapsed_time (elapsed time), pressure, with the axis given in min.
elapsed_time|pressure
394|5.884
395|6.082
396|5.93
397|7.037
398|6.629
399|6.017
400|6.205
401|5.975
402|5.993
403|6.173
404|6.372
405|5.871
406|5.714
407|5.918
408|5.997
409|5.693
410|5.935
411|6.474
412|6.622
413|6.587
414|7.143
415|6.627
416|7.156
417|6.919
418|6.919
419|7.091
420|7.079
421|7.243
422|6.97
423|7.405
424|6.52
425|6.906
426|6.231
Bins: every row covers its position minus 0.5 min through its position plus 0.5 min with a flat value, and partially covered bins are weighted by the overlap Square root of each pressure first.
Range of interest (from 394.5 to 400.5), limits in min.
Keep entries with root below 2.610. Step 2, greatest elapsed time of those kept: 400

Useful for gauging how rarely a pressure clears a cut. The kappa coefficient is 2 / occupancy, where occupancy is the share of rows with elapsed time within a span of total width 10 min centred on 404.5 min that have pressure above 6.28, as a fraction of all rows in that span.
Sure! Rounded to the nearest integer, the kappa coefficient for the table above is 20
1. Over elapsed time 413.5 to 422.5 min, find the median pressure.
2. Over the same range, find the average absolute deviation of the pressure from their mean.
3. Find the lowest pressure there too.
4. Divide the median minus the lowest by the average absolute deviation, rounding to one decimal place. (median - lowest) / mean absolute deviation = 3.2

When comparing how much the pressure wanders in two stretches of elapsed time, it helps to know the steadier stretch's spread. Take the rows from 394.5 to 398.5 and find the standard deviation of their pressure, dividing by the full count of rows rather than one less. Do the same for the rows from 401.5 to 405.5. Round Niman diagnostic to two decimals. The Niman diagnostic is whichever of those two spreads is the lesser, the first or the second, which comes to 0.19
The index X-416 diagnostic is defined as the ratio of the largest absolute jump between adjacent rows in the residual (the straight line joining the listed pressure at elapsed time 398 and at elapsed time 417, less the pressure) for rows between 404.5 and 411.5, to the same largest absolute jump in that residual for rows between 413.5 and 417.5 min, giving 0.99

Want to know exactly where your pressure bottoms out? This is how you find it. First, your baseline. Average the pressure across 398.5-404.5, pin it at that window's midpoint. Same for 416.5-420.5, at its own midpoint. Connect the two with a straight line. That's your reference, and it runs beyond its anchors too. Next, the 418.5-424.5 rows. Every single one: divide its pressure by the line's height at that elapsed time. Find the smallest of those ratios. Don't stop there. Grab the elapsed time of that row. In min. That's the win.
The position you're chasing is 424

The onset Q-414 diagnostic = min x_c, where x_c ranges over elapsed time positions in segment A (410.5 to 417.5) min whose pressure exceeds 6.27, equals 411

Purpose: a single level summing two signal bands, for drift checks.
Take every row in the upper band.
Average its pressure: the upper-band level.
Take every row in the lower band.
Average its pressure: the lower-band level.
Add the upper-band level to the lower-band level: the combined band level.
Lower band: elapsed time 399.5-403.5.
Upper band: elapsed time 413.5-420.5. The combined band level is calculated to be 13.1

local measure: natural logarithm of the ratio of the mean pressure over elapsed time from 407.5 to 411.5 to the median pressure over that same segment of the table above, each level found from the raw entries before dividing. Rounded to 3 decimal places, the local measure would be 0.010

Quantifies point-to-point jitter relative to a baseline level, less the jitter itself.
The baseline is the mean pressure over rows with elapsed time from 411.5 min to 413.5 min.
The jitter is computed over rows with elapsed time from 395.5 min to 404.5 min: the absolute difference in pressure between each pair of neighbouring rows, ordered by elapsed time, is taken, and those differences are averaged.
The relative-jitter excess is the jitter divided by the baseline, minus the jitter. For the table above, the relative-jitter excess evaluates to -0.312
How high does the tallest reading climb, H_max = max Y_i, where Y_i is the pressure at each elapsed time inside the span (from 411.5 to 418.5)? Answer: 7.156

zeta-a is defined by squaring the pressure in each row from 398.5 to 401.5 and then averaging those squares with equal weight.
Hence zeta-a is 37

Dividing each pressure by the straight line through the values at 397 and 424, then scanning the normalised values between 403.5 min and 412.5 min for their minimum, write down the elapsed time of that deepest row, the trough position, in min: 406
